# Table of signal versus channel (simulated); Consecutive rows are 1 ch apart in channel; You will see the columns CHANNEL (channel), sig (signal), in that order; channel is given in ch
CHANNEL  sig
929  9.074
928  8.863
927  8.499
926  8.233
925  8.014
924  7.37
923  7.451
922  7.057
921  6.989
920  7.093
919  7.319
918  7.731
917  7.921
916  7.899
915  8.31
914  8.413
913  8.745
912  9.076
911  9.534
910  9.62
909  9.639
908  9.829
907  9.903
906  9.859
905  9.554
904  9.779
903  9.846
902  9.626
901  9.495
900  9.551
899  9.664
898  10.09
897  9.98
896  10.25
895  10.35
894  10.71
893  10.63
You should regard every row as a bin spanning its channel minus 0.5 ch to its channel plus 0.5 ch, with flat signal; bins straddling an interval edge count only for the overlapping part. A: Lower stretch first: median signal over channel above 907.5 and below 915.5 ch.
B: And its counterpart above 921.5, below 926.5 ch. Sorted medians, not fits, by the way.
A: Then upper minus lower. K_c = -1.9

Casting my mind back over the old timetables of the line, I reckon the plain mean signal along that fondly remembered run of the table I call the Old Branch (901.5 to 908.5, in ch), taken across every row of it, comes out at 9.8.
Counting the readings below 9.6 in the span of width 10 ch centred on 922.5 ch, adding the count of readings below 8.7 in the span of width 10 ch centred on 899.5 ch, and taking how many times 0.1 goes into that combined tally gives 100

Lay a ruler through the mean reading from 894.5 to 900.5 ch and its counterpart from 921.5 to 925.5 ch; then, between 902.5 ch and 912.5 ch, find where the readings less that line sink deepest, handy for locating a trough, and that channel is 905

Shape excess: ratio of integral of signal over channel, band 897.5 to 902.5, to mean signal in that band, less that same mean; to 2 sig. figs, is -4.7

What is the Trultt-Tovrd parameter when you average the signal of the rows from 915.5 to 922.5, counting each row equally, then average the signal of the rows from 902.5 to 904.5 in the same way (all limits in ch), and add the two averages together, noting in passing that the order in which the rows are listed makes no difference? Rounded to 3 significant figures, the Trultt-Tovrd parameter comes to 17.2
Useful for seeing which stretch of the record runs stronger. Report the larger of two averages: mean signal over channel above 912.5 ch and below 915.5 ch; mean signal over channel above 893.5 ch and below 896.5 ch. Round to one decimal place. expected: 10.4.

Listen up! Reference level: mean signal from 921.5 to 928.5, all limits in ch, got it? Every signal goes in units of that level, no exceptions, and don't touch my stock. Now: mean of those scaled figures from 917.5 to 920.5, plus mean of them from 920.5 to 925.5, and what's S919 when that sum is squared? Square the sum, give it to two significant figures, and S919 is 3.5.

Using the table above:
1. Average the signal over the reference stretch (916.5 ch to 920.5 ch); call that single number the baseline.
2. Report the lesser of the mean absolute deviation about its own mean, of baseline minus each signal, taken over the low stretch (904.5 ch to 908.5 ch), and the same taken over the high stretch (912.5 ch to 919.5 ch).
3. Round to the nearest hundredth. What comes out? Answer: 0.12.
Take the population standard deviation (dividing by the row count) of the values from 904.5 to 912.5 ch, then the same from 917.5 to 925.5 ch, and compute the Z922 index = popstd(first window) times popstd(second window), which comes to 0.08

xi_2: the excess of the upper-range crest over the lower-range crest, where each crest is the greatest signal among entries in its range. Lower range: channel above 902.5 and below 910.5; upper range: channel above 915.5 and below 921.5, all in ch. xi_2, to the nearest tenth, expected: -2.0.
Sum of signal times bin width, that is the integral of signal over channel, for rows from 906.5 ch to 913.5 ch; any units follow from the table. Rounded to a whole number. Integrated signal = 66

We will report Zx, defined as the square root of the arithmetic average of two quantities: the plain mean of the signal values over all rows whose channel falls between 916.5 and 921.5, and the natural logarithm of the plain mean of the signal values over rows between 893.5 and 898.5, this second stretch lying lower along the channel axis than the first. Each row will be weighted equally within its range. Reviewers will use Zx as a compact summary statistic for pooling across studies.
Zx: 2.21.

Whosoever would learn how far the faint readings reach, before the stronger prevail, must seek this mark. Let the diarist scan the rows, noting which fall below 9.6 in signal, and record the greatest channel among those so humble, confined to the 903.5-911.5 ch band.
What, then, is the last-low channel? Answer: 911 ch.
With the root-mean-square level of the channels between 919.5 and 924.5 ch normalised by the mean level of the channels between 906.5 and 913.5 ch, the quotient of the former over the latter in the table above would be 0.76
